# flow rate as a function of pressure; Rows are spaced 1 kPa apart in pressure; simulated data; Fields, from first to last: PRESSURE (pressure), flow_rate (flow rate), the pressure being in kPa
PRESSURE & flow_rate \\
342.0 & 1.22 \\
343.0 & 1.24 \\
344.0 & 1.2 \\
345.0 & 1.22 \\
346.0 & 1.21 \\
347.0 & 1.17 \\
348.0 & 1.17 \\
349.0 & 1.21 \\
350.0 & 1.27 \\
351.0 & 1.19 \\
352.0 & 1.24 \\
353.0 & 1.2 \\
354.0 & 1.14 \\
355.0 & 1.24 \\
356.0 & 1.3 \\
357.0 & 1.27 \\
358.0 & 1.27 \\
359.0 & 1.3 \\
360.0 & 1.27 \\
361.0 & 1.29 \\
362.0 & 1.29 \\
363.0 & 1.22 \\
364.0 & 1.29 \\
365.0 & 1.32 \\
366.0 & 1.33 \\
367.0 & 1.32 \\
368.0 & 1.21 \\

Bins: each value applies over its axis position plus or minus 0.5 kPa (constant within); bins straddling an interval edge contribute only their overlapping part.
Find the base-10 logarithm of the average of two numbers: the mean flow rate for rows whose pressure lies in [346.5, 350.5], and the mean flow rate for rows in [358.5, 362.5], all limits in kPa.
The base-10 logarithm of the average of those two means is 0.096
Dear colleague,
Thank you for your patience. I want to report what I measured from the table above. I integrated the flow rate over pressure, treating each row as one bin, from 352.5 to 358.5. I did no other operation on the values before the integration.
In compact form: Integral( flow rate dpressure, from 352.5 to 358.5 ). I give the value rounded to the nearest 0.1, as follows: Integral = 7.4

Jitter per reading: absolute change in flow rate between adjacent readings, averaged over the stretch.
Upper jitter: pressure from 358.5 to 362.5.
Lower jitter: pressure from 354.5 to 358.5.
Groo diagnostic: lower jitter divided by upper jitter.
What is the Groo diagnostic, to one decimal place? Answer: 1.8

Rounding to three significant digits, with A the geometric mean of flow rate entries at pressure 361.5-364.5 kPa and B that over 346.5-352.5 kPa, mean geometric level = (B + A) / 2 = 1.24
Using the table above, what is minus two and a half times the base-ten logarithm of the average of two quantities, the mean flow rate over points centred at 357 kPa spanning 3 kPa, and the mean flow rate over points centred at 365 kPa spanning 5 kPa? -0.27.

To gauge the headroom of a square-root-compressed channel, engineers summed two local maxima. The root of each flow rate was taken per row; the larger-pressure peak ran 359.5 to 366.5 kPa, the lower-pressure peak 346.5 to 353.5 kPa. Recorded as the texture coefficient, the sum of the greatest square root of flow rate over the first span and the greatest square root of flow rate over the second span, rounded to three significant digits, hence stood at 2.28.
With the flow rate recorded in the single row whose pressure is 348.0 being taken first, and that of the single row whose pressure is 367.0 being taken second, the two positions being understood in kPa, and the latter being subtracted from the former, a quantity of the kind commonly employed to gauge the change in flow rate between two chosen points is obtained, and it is -0.15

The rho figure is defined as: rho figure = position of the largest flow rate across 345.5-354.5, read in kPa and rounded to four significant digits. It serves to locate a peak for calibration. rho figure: 350.0 kPa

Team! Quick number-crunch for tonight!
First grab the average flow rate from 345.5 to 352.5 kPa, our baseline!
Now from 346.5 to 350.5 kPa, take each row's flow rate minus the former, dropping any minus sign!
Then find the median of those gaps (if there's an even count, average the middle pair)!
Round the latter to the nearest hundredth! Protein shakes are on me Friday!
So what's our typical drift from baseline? 0.04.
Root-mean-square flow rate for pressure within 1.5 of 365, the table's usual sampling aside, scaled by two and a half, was 3.28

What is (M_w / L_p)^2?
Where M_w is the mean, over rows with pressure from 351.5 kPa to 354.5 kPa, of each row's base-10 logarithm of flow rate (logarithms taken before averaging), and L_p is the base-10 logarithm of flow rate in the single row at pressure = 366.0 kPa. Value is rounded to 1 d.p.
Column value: 0.4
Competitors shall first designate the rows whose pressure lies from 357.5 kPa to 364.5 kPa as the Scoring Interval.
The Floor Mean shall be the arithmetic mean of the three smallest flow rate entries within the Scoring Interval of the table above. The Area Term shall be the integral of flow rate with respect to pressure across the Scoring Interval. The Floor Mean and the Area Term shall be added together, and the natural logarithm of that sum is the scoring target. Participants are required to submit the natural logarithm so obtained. 2.32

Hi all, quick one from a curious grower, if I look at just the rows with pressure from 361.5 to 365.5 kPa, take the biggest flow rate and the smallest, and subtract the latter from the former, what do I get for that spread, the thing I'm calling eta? 0.10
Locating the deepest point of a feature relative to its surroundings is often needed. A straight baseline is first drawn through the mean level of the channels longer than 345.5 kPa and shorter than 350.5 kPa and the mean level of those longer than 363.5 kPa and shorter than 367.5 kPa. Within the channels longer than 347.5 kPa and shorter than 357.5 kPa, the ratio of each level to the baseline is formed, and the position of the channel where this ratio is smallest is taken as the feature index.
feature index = 354.0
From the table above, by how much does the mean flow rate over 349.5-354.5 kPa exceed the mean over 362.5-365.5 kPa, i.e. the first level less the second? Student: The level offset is -0.07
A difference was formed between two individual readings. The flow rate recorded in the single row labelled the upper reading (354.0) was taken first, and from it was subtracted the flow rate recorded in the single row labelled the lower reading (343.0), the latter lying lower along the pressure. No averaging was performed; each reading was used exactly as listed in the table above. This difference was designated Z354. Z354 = -0.10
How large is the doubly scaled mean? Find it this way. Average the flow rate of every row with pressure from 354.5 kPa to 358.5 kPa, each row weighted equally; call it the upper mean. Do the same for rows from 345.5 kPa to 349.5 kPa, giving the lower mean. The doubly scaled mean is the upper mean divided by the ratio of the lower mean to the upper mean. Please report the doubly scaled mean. 1.36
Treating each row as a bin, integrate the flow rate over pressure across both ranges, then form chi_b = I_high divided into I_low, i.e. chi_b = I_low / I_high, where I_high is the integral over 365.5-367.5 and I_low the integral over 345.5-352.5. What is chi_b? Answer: 3.2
